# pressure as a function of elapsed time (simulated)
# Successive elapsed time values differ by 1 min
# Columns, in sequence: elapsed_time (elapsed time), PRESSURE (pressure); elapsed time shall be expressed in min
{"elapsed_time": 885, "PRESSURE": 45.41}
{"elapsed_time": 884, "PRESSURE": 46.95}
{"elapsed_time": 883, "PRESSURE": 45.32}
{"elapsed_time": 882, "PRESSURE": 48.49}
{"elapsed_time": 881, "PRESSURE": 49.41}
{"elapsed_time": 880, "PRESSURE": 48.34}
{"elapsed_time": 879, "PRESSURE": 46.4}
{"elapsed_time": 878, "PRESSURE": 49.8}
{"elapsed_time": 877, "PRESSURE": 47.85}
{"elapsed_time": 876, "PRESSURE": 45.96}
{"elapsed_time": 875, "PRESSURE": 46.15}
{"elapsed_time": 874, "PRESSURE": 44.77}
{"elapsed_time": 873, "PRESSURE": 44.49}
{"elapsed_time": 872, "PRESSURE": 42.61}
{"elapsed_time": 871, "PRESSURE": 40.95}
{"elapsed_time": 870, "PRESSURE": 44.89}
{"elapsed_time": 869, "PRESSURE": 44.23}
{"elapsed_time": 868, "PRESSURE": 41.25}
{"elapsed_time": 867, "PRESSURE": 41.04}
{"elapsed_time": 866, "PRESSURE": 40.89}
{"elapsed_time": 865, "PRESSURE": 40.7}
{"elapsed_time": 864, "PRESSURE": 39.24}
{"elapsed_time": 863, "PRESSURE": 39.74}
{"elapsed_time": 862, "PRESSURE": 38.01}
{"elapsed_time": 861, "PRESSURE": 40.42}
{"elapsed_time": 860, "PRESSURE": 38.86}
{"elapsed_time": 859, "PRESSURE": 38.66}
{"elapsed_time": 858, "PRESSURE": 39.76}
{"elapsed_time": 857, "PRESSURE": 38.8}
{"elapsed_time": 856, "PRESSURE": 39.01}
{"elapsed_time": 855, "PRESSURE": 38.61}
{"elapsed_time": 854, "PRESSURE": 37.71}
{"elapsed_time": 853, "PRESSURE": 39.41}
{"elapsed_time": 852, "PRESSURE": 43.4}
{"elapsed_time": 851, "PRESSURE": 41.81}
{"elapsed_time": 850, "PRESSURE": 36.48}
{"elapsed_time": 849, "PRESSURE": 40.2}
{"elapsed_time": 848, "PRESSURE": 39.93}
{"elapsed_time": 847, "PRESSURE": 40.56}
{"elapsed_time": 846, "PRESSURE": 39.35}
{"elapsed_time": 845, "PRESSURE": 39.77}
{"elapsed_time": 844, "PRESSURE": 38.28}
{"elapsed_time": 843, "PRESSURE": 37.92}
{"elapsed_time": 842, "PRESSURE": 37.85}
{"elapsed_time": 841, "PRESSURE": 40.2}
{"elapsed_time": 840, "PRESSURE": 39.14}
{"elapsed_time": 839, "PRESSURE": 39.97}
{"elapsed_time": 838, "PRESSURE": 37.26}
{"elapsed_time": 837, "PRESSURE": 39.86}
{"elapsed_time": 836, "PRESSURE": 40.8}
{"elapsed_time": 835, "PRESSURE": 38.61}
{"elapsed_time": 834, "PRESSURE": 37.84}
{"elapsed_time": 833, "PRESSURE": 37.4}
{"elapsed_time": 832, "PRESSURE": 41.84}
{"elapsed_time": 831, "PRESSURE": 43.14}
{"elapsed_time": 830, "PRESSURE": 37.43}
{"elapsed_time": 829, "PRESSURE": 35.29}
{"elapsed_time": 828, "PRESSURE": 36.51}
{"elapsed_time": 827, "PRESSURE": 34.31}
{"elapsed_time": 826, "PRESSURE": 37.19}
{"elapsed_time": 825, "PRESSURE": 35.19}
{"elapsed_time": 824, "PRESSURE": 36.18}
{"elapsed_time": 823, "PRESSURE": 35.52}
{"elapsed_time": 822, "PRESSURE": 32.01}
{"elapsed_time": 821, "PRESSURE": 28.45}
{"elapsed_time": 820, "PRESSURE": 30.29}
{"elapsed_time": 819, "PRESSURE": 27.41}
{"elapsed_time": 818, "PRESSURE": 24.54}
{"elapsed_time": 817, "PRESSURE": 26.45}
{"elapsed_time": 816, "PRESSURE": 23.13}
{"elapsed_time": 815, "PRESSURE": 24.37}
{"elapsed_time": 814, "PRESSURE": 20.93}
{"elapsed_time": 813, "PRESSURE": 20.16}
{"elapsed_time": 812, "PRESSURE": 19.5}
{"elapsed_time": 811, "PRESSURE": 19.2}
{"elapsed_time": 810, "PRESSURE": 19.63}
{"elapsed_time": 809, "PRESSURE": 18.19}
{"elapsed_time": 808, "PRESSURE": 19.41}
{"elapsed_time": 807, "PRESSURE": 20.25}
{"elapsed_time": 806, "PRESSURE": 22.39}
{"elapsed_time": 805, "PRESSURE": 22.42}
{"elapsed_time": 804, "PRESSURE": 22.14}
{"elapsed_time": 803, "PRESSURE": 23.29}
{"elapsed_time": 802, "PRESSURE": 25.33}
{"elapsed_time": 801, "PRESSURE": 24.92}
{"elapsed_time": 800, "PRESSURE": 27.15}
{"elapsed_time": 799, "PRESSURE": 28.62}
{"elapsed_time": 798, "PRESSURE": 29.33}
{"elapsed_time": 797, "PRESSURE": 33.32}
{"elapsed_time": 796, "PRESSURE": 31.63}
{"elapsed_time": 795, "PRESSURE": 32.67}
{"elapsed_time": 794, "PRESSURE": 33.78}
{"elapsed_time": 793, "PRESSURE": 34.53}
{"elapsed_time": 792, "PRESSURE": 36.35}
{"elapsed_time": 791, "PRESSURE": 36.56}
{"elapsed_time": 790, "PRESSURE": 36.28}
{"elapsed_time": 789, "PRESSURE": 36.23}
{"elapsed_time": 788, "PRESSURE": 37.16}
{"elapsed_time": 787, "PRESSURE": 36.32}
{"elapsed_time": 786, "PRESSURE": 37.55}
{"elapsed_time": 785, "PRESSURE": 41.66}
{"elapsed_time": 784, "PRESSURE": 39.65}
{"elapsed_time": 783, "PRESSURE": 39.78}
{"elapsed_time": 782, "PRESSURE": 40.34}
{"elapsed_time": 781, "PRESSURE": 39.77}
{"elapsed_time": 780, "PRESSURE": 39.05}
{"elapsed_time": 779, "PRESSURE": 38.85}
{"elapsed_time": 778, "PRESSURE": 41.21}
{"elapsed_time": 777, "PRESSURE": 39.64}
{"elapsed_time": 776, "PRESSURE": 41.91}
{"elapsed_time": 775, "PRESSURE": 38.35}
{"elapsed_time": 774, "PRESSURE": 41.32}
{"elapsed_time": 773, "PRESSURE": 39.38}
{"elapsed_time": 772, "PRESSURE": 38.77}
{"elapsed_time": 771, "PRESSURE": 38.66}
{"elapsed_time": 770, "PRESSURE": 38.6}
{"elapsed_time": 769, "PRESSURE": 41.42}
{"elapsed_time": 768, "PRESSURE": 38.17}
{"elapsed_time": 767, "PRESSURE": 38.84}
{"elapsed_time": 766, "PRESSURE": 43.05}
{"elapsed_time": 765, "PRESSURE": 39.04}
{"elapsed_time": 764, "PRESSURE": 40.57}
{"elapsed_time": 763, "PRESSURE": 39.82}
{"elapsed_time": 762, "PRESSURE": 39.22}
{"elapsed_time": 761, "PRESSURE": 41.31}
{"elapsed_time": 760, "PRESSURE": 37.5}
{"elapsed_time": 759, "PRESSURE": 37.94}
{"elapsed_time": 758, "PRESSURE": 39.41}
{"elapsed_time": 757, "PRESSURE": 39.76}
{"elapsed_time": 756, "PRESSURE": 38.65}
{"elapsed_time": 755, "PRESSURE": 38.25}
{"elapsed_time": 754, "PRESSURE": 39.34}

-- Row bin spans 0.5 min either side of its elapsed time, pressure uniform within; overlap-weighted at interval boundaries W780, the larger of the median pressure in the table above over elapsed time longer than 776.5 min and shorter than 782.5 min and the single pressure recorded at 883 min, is 45.3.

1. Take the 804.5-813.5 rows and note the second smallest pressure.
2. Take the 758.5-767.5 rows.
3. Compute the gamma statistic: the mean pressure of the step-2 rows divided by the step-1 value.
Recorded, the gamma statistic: 2.07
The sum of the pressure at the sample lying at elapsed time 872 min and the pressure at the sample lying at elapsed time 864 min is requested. 82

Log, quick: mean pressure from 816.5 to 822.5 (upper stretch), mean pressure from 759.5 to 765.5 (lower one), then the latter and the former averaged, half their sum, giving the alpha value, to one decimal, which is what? 33.9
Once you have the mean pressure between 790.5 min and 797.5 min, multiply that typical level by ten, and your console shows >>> 341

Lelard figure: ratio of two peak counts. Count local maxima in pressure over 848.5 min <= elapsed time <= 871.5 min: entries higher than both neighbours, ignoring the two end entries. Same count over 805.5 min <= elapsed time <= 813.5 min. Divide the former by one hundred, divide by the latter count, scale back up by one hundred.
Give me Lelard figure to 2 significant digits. 6.0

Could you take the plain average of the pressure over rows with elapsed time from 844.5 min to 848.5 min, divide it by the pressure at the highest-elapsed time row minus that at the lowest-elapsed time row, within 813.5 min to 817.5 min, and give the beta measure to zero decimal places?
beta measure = 7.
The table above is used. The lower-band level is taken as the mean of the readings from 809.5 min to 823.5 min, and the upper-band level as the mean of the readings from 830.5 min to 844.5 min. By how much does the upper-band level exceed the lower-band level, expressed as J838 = 14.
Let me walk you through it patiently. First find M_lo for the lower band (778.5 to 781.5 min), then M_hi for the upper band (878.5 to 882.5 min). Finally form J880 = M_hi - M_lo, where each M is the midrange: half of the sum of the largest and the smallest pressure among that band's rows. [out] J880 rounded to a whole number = 9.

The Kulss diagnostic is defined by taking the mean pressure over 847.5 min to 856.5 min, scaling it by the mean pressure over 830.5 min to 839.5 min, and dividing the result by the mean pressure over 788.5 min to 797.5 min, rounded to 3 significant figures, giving 45.4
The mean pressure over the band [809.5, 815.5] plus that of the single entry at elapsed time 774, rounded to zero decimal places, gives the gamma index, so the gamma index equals 62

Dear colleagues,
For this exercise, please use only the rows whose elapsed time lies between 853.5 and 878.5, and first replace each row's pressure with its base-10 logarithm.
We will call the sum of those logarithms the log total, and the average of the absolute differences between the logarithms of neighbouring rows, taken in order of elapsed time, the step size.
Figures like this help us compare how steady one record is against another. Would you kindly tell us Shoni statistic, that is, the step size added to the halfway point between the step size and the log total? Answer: 20.3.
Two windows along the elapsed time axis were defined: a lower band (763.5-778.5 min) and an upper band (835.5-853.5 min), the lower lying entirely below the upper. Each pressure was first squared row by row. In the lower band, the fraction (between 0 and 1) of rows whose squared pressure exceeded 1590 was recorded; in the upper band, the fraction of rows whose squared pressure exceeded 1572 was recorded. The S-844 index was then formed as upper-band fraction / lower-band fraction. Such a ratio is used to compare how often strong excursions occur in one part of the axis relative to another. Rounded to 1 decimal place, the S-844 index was 1.4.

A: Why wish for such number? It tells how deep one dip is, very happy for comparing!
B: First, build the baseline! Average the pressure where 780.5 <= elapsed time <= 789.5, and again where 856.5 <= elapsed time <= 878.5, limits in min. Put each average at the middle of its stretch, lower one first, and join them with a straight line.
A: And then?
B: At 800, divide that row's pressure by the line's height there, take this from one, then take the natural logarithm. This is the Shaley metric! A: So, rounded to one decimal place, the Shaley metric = -1.2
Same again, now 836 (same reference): -6.1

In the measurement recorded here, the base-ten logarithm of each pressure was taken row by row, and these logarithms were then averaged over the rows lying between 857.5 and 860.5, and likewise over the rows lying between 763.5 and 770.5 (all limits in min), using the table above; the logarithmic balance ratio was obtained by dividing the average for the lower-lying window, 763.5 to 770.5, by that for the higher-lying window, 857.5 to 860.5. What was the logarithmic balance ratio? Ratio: 1.01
